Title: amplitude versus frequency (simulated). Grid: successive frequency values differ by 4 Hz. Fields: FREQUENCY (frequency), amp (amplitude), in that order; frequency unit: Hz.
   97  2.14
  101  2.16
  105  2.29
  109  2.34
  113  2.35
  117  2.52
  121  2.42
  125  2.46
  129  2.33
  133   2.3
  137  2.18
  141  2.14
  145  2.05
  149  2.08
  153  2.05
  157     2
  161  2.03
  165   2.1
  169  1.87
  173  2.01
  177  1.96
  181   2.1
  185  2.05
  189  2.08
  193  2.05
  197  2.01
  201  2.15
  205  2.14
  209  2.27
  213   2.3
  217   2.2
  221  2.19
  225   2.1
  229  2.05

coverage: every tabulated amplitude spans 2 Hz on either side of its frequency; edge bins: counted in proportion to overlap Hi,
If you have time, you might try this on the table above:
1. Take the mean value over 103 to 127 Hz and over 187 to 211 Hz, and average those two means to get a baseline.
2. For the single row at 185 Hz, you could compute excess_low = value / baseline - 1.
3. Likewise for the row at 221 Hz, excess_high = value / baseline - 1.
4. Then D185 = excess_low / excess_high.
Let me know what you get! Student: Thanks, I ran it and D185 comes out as 3.1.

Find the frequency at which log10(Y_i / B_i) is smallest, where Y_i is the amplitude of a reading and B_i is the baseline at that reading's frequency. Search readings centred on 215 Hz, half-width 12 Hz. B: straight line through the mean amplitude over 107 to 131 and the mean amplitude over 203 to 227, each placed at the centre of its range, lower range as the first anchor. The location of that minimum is 205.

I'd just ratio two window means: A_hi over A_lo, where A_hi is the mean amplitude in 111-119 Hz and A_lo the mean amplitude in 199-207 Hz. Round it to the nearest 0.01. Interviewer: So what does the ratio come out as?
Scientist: 1.14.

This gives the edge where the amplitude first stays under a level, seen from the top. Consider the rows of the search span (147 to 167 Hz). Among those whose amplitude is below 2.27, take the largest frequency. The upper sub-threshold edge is 165 Hz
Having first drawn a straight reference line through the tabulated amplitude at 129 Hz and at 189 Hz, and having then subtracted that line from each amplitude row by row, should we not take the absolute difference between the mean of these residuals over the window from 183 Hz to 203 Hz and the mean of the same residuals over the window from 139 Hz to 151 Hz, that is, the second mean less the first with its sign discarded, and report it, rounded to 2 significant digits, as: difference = 0.18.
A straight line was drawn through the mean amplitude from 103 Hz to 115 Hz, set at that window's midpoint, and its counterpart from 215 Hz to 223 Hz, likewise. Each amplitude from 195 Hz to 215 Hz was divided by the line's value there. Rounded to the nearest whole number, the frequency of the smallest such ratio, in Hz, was 197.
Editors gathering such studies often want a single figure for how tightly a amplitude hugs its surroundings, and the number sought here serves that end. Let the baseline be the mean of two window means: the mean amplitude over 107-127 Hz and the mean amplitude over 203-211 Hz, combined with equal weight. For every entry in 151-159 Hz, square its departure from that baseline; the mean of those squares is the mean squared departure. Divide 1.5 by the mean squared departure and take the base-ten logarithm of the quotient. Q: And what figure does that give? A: 1.26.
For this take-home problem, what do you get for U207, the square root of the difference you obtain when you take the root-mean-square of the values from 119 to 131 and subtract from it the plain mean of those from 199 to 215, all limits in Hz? 0.43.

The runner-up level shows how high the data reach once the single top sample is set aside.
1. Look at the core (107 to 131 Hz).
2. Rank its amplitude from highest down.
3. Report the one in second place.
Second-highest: 2.46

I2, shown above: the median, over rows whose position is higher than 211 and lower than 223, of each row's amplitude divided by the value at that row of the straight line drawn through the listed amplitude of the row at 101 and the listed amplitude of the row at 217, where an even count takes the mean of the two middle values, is 1.000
